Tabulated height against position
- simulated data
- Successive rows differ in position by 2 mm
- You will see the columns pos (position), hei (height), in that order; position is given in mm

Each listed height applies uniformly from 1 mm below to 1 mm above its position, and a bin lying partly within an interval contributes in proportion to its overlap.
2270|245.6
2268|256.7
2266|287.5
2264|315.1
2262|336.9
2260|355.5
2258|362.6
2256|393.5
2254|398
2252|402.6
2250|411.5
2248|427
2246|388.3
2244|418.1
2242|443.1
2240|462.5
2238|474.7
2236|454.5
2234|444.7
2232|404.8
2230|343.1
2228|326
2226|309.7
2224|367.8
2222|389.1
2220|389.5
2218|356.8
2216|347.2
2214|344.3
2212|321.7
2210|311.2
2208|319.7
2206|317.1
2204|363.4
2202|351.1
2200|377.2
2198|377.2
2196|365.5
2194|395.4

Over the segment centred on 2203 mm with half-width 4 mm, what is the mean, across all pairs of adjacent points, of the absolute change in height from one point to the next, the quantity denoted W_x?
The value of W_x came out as 28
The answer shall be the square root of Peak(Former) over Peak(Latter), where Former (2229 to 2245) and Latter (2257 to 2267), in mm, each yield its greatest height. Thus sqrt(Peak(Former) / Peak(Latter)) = 1.14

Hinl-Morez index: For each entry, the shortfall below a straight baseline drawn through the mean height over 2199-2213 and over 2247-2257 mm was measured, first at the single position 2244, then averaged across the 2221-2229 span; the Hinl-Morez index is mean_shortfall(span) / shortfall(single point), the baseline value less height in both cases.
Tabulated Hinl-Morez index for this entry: -0.75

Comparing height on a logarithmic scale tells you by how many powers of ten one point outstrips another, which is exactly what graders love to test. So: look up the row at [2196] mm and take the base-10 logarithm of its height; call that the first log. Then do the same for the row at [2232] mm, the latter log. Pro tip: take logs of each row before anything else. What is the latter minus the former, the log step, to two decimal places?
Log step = 0.04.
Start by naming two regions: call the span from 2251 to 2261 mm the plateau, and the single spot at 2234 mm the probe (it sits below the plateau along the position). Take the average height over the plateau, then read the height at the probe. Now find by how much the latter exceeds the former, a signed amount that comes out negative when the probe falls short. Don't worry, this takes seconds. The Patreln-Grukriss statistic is 62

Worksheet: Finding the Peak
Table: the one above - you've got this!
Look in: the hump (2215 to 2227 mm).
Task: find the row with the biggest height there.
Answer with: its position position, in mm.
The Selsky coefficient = 2220 mm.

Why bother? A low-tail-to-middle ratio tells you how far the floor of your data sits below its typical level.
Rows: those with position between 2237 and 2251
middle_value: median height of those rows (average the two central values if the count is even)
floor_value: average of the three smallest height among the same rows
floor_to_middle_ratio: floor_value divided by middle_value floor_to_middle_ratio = 0.951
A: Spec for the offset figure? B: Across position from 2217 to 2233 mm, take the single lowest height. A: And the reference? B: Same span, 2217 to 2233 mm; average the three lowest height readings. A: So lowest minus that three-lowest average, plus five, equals -12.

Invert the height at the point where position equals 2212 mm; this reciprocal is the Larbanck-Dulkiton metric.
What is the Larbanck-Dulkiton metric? 0.0031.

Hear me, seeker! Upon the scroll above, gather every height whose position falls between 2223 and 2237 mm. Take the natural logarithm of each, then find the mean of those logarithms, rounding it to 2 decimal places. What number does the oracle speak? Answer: 5.93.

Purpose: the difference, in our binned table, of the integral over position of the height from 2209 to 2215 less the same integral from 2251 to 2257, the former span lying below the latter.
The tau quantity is -434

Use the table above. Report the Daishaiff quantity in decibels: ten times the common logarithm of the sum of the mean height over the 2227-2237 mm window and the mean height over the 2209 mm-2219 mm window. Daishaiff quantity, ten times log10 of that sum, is 28.6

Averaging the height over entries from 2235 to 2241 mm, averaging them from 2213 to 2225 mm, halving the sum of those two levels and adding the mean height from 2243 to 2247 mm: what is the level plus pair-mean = 818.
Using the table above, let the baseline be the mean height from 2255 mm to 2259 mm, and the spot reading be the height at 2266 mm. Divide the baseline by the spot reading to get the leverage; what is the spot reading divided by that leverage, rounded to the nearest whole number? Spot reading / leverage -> 219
